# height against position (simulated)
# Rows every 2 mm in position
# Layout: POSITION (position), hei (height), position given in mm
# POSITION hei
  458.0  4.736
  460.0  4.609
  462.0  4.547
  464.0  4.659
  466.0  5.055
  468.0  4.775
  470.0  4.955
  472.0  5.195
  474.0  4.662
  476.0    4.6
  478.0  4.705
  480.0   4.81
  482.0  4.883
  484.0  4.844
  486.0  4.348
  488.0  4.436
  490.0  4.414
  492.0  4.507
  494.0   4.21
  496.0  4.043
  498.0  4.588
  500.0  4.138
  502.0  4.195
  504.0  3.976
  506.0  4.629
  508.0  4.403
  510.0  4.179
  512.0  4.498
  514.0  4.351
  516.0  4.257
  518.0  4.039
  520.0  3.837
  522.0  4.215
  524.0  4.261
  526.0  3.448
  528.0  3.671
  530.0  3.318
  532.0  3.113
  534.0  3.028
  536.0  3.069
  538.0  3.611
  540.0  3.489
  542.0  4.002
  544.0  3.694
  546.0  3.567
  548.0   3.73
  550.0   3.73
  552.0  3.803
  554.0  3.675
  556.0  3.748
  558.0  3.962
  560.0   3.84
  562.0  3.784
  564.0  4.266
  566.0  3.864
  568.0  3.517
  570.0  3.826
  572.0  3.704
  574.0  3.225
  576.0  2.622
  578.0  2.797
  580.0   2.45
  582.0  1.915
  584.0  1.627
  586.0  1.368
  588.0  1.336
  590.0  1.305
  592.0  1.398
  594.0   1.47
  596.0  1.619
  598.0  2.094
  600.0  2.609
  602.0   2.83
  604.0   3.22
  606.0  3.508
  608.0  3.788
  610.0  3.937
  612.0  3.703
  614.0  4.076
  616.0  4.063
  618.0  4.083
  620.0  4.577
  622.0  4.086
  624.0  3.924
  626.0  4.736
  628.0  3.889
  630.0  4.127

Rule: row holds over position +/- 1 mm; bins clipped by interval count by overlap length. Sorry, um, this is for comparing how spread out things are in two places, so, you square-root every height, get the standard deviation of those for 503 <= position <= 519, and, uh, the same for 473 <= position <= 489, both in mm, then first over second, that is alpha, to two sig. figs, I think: 1.2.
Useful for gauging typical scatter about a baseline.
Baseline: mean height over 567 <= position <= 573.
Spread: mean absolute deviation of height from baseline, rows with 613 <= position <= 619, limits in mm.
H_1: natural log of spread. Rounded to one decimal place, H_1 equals -0.9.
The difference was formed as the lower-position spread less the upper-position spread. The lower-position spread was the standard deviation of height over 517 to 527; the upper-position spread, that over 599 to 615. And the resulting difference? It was -0.20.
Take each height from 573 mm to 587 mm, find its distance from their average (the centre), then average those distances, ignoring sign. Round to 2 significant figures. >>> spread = 0.56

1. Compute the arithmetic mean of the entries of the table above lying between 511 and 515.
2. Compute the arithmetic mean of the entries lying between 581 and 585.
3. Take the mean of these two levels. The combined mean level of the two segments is 3.1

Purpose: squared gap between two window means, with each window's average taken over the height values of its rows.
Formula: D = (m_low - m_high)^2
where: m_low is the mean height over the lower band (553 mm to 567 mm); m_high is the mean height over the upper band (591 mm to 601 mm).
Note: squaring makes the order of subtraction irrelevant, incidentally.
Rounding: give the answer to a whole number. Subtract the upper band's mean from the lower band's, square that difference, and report 4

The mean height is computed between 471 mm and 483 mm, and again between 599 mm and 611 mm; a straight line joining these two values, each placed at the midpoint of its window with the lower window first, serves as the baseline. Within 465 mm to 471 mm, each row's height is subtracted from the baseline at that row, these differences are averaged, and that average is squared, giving 0.000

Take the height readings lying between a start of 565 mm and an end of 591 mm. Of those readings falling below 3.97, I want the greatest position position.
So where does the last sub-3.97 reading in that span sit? 590.0 mm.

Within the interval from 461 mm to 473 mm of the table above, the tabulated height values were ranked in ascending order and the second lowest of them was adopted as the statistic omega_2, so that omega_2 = 4.659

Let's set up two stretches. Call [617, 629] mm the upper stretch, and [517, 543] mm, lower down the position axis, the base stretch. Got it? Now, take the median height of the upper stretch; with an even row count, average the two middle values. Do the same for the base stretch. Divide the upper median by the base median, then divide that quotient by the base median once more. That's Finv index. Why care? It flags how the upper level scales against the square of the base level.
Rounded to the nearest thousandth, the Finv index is 0.313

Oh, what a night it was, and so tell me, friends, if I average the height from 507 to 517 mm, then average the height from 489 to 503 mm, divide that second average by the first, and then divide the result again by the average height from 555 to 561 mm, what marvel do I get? 0.26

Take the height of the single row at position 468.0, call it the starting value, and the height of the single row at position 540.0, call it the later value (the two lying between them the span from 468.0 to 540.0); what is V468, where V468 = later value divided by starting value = 0.73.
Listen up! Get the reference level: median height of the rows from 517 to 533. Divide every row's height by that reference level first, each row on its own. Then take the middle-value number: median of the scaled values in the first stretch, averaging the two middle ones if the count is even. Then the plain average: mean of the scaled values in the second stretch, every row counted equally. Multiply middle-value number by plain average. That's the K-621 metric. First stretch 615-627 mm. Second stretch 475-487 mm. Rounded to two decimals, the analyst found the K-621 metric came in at 1.36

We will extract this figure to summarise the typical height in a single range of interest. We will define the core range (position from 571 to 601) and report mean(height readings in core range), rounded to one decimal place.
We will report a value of 2.1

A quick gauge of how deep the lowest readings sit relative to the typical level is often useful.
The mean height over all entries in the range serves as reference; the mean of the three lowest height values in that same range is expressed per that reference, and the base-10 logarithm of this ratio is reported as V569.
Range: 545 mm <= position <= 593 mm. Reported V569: -0.36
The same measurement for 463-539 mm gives -0.14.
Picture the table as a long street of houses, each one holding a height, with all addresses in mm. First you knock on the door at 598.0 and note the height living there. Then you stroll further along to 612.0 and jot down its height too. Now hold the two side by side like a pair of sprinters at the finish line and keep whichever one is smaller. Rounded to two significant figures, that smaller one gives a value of 2.1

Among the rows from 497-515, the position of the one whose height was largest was 506.0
